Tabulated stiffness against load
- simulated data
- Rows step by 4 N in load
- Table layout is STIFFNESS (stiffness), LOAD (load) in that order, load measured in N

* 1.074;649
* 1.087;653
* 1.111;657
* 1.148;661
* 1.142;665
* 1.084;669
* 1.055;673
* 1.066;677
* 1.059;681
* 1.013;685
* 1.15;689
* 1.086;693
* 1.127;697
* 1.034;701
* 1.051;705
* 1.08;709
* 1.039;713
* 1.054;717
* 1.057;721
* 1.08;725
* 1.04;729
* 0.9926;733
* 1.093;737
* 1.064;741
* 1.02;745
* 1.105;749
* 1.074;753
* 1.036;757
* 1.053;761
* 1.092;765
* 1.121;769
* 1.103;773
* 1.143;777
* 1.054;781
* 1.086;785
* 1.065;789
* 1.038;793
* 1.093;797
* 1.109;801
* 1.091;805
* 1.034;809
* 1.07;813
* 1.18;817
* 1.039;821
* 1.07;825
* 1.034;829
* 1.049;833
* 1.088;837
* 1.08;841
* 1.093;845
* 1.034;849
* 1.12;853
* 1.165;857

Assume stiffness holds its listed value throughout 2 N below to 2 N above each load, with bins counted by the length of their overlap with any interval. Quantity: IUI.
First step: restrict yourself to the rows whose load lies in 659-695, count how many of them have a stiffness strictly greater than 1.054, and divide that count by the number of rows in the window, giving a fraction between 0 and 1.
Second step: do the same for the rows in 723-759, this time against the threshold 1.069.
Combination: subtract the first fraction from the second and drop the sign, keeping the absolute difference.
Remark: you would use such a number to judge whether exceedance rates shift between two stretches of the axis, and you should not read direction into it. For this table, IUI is 0.44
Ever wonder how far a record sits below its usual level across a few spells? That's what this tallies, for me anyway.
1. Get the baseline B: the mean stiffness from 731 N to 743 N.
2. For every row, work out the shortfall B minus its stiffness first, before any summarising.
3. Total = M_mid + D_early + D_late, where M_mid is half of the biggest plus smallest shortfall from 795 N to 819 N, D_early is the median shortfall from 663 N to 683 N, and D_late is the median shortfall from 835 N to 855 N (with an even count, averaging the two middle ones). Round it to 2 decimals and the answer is -0.11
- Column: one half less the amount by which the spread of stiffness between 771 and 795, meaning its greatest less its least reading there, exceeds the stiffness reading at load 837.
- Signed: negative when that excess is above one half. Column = 1.48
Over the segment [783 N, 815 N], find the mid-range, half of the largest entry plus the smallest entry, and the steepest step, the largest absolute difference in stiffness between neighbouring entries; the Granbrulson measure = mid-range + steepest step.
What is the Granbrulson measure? 1.13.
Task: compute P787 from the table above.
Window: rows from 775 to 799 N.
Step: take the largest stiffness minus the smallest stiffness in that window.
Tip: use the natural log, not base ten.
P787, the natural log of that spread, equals -2.3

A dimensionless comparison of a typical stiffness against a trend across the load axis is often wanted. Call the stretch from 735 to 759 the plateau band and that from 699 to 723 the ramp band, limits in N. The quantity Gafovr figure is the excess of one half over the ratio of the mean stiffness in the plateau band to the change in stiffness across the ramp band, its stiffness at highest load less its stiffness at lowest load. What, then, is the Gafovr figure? -46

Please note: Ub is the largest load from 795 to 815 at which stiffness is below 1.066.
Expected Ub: 809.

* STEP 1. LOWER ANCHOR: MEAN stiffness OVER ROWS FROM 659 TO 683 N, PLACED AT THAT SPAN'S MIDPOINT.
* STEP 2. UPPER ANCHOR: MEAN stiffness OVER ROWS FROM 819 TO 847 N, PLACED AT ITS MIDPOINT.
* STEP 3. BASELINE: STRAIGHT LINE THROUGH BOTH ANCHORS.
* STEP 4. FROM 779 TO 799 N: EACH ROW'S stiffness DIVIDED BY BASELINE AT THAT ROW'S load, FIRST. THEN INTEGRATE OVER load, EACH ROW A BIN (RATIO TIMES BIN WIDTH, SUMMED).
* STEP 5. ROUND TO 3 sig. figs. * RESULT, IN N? 19.9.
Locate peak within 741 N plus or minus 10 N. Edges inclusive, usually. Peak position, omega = 749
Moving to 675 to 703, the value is 689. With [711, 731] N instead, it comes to 725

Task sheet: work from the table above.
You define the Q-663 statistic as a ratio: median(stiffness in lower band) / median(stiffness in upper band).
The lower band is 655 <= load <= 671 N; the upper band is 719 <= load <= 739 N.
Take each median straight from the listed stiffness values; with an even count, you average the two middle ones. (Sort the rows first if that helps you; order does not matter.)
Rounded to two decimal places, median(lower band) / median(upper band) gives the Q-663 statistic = 1.07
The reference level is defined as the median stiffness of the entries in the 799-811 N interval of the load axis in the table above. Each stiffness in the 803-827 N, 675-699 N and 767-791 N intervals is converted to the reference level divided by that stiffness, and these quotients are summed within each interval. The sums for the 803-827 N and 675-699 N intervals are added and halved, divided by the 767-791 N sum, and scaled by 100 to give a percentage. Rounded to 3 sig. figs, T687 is 101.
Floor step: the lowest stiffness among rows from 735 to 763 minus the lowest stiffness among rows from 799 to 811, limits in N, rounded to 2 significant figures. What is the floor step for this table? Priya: -0.014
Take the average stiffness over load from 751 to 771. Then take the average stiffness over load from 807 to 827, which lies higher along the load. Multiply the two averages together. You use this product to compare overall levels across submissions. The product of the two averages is 1.16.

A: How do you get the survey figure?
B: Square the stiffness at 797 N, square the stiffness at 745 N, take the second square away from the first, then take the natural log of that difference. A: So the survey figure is -1.9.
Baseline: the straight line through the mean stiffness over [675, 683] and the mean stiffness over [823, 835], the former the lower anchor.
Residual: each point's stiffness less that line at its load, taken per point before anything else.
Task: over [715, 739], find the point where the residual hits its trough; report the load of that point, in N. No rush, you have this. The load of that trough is 733 N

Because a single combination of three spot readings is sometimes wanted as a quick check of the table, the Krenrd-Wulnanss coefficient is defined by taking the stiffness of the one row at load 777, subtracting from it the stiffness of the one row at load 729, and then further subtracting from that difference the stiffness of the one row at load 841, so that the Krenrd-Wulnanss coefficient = -0.98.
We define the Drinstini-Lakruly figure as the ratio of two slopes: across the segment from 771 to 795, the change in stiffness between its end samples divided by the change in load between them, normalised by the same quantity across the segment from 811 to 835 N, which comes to 3.1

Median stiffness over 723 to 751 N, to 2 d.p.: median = 1.06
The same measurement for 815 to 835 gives 1.05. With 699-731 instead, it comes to 1.05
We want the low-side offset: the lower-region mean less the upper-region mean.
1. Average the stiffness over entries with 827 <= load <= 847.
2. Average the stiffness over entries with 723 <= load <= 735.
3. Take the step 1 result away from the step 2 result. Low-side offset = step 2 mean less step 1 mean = -0.03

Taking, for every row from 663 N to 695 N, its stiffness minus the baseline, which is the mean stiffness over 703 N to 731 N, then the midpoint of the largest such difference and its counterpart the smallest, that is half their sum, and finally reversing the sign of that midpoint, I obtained -0.024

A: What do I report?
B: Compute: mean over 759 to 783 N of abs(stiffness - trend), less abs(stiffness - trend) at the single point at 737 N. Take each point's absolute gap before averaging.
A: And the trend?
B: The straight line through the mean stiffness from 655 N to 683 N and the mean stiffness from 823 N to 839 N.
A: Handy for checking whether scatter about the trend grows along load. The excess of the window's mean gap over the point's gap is 0.022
